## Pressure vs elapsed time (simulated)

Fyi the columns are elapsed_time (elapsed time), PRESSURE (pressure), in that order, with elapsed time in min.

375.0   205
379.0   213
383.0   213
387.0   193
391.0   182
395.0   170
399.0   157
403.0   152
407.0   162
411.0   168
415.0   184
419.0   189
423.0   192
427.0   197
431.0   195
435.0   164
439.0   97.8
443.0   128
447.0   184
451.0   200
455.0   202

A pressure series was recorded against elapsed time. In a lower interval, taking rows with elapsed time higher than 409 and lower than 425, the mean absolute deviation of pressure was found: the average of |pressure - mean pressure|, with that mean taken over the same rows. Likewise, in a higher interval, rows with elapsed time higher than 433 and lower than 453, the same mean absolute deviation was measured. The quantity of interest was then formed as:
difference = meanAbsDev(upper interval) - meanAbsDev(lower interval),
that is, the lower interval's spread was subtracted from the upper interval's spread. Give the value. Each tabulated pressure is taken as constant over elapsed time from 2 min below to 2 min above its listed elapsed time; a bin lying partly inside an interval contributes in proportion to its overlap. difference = 26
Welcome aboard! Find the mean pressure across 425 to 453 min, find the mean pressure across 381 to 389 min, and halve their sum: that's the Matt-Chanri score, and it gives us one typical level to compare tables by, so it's 185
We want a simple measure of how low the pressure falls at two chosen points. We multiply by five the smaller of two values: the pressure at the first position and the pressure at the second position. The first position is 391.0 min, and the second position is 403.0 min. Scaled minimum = 760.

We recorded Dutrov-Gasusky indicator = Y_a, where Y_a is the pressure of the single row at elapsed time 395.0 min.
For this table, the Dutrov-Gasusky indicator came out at 170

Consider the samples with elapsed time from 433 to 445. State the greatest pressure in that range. 164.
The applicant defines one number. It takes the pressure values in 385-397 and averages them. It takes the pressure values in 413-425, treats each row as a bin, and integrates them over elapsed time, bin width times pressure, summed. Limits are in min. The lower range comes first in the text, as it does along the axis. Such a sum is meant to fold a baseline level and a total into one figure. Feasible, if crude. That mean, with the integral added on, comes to 2442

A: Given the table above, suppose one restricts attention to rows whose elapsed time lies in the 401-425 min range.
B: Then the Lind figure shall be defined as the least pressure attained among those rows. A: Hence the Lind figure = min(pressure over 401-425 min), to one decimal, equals 152.0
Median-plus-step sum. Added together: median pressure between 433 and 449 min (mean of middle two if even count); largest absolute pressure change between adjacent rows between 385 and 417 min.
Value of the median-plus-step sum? 162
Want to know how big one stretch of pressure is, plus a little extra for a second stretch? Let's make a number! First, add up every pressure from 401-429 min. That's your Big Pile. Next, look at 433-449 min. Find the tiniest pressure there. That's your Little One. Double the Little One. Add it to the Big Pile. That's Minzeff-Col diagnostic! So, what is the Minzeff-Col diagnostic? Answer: 1440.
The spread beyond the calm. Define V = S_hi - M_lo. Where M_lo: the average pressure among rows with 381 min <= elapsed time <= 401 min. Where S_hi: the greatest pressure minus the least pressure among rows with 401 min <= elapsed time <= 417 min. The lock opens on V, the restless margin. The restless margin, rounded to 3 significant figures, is -151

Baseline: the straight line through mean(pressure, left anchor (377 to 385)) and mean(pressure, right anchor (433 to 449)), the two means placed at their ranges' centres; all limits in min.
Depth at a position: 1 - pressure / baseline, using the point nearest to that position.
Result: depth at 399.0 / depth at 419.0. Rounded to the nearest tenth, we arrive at -1.5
